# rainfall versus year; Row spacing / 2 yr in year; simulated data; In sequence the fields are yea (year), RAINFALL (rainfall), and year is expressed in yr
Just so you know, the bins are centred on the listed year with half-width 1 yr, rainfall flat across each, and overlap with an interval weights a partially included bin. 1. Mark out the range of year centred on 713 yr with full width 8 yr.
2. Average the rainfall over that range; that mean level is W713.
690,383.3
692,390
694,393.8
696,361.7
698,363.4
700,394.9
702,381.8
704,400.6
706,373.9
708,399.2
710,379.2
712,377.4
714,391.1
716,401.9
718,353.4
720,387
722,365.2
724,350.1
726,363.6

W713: 387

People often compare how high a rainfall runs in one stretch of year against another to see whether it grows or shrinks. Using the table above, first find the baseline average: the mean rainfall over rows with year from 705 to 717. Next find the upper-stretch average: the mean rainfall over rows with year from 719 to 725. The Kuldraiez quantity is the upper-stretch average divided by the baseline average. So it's 0.95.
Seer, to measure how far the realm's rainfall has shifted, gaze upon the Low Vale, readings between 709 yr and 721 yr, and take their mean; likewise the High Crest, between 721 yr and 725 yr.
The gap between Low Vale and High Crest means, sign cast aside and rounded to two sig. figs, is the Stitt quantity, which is 24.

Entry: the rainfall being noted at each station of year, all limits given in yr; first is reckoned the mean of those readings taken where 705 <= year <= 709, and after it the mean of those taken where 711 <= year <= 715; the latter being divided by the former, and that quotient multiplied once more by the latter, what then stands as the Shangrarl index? 382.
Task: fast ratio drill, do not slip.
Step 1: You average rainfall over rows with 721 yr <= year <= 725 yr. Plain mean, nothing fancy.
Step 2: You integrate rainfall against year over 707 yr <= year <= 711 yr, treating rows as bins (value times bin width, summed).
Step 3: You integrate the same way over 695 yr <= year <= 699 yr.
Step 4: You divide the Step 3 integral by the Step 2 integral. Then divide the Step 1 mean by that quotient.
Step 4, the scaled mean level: 384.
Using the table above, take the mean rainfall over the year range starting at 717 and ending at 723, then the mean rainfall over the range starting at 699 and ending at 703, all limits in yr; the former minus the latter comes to -20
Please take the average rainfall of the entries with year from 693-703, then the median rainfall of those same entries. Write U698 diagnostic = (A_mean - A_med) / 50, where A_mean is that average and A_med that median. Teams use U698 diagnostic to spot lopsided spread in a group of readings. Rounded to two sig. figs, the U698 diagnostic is -0.054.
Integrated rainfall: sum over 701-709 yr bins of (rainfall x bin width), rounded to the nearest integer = 3111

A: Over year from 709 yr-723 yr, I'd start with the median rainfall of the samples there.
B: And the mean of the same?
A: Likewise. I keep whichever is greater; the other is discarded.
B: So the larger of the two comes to 379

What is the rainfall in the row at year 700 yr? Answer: 394.9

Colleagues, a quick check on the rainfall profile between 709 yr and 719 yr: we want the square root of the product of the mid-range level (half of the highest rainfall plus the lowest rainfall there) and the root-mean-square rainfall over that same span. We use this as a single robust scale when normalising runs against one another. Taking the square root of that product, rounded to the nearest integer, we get 379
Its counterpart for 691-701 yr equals 380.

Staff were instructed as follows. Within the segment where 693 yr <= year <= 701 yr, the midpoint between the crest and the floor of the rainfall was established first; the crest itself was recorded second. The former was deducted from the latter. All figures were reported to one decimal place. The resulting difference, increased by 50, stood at 66.6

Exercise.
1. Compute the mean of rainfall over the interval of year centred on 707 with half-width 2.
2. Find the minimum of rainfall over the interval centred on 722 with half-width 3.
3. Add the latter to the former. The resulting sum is 737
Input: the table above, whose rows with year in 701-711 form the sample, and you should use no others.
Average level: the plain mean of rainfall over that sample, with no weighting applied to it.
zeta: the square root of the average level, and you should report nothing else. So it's 19.7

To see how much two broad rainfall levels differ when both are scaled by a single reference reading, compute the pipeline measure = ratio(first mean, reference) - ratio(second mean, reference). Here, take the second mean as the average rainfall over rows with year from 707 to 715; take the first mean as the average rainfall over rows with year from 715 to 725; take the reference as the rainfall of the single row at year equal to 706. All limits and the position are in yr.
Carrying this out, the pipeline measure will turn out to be -0.041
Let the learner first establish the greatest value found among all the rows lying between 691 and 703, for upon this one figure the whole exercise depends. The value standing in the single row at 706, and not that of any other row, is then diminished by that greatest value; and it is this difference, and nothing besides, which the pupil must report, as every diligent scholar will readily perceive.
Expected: -21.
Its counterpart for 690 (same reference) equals -12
